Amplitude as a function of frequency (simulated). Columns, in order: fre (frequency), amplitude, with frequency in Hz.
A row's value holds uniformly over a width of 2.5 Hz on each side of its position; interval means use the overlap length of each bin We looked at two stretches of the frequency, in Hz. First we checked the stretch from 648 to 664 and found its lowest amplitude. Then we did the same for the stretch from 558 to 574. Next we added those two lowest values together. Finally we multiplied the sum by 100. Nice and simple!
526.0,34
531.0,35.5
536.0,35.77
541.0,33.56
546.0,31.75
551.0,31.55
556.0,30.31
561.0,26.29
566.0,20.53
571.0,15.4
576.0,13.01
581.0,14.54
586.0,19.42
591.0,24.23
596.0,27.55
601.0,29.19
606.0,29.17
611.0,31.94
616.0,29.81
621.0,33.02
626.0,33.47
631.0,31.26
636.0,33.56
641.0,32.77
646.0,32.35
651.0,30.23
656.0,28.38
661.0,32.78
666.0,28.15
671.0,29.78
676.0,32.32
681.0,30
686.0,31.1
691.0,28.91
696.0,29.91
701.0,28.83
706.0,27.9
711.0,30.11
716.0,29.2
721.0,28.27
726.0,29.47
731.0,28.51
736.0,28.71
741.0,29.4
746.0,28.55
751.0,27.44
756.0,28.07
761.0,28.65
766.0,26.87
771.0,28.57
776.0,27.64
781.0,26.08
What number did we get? 4378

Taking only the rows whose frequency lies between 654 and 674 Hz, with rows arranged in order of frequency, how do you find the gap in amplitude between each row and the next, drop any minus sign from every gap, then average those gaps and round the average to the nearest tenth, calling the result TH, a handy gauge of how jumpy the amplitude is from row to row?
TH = 3.6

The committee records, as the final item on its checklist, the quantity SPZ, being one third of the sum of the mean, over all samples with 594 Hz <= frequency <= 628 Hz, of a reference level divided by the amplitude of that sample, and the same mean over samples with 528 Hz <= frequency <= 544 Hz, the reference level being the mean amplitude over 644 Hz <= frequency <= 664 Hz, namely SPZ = 0.63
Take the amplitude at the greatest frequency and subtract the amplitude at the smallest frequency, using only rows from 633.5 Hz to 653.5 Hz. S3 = -3.3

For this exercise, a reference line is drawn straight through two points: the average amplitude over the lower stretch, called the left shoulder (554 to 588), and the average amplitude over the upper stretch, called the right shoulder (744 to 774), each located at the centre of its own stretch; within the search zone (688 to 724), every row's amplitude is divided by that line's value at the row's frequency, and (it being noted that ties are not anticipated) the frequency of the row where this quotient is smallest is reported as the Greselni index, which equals 721.0 Hz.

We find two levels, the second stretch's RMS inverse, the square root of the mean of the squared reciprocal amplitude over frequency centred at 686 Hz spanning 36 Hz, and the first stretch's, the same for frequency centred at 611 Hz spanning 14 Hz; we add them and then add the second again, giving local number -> 0.0996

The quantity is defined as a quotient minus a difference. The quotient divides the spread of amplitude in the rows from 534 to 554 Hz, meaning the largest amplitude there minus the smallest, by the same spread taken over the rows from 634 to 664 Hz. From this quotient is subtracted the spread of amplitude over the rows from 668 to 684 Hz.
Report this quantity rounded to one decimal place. -1.7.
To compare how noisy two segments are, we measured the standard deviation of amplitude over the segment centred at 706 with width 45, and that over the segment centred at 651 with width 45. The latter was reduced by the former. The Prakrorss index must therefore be 1.0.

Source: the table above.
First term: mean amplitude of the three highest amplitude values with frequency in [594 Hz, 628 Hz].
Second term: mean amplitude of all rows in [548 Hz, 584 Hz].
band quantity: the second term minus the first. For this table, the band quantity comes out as -11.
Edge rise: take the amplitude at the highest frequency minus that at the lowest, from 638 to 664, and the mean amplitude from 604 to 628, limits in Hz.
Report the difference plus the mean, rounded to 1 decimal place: 31.5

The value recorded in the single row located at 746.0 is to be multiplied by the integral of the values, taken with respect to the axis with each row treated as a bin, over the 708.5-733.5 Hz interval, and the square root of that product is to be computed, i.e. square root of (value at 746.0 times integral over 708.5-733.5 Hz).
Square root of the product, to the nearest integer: 144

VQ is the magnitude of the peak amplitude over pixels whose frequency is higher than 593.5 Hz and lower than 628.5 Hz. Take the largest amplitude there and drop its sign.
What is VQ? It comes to 33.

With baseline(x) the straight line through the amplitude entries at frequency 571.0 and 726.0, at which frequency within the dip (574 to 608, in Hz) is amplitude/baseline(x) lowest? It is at 576.0 Hz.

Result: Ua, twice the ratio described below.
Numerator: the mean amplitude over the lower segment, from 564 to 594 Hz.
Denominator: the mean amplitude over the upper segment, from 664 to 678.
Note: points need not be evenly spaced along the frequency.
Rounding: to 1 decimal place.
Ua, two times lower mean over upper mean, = 1.2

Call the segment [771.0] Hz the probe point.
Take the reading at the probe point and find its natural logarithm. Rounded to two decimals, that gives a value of 3.35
